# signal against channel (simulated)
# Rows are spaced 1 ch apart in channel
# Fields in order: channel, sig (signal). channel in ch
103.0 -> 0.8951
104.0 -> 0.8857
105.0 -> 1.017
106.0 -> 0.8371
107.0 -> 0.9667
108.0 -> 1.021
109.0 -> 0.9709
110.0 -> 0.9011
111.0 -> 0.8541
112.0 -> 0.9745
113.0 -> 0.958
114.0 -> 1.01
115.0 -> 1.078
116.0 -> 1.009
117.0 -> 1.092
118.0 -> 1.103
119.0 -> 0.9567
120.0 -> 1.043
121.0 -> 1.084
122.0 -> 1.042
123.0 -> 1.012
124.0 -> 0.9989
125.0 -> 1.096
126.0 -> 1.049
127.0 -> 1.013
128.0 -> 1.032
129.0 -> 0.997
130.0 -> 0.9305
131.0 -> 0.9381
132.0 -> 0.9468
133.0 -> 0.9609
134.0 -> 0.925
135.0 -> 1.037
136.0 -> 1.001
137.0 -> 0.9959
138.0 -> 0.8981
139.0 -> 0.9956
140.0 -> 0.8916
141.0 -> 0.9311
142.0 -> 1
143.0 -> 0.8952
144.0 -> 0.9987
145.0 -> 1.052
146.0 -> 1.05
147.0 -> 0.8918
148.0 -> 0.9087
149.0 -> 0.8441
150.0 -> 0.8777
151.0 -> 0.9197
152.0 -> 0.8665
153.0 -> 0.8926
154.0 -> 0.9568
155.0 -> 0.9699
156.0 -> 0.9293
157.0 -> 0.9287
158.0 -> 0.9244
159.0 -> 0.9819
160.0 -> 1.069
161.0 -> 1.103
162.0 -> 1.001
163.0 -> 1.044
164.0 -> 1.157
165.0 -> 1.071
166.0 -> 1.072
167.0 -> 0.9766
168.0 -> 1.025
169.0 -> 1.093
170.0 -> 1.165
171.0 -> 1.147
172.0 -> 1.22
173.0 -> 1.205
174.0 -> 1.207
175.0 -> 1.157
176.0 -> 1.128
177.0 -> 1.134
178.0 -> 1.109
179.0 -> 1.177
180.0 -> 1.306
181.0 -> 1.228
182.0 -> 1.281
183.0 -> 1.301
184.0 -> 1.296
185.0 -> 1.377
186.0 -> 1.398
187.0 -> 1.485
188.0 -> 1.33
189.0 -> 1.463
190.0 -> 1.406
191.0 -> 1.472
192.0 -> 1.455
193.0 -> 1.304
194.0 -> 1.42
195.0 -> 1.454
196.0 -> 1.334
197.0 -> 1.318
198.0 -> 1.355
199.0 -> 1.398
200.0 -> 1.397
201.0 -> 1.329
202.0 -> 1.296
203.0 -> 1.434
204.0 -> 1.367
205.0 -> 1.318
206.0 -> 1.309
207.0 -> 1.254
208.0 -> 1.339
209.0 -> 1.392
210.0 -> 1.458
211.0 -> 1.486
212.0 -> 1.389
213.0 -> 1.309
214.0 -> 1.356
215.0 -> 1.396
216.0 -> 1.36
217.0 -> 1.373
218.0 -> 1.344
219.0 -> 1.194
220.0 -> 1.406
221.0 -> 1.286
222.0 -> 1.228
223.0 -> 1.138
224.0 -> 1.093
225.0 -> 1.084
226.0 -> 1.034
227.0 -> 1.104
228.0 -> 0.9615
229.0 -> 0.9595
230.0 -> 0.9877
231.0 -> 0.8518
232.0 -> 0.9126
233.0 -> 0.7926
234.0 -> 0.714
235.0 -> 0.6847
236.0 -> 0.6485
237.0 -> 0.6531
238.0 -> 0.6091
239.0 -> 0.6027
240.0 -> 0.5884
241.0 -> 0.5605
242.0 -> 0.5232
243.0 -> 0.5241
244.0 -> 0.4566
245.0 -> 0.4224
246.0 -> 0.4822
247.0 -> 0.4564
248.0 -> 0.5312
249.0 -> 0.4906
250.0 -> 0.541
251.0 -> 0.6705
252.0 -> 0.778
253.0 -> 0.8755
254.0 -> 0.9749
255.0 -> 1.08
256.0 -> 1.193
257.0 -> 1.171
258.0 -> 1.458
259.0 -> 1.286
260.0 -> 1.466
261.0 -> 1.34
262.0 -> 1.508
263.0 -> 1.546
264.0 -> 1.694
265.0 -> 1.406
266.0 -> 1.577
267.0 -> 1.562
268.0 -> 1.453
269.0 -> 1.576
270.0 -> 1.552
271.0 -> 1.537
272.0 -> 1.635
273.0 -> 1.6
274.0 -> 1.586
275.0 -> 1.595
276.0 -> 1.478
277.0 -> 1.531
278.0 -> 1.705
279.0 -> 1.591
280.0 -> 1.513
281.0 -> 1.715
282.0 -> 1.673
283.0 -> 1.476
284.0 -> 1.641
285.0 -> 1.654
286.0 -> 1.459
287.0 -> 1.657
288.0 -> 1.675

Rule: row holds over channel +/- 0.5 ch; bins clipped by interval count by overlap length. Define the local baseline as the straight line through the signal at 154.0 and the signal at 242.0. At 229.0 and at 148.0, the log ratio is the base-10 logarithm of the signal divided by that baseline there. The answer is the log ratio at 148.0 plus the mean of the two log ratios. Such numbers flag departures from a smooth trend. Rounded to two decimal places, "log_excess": 0.05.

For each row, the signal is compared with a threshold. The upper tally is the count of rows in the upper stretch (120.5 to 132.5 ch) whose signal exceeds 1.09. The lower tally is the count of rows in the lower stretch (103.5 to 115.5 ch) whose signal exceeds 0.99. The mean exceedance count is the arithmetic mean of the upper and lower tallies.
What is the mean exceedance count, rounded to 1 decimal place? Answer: 2.5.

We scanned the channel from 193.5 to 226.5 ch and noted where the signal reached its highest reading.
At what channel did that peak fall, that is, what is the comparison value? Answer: 211.0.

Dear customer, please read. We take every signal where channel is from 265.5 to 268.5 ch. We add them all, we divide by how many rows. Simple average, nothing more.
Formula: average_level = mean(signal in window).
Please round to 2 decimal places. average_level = 1.53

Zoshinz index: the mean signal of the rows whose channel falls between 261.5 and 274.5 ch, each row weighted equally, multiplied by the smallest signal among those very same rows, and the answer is 2.2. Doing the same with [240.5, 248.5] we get 0.2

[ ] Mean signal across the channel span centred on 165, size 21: 1.07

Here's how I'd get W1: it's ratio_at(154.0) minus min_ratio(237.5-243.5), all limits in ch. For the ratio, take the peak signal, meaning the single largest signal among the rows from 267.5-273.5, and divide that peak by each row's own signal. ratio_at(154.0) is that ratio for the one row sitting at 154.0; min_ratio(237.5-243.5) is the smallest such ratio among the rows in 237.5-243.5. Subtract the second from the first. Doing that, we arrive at -0.98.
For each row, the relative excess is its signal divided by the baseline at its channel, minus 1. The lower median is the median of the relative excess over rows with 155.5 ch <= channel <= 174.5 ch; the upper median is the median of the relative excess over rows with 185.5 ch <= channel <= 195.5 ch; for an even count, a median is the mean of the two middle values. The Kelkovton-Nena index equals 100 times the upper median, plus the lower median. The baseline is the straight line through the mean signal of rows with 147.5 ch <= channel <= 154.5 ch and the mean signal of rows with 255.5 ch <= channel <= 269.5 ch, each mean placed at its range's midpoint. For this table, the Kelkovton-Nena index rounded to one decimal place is 30.9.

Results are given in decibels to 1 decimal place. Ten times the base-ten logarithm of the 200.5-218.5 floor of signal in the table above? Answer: 1.0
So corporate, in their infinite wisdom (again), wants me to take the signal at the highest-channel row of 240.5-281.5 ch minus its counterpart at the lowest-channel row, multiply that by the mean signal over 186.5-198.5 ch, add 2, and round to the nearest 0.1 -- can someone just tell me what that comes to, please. 3.6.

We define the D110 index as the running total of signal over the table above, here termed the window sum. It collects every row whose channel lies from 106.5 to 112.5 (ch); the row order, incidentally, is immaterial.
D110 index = 5.7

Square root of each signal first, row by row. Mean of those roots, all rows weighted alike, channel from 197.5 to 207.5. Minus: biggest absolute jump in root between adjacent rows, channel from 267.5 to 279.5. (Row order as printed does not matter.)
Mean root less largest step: 1.09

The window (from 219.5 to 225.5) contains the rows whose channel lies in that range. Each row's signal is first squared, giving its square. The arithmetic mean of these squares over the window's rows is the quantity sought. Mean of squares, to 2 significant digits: 1.5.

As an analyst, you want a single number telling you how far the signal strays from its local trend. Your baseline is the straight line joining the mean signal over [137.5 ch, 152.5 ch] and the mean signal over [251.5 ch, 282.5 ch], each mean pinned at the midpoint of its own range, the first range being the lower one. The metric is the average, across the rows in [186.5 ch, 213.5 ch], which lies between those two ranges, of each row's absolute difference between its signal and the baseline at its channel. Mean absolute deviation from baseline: 0.22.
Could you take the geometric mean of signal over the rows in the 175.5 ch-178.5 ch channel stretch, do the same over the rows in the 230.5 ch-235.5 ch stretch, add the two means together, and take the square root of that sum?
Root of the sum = 1.38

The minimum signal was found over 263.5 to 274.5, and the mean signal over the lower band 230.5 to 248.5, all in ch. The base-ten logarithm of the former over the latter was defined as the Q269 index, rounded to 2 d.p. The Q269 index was 0.36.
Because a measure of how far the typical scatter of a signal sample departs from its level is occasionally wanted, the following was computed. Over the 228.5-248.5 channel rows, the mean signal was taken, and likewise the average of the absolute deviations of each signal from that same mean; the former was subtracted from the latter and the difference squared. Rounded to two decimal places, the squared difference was 0.26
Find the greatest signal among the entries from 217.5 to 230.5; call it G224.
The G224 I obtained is 1.406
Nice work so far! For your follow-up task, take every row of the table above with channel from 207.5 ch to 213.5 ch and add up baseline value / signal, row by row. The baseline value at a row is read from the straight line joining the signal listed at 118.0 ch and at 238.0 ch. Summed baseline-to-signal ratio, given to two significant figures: 3.1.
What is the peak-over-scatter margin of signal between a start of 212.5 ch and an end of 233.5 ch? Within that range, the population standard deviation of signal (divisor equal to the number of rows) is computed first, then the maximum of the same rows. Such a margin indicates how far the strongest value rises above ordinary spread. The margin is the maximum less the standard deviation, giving 1.22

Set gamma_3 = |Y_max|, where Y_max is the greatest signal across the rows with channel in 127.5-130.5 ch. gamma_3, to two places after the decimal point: 1.03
